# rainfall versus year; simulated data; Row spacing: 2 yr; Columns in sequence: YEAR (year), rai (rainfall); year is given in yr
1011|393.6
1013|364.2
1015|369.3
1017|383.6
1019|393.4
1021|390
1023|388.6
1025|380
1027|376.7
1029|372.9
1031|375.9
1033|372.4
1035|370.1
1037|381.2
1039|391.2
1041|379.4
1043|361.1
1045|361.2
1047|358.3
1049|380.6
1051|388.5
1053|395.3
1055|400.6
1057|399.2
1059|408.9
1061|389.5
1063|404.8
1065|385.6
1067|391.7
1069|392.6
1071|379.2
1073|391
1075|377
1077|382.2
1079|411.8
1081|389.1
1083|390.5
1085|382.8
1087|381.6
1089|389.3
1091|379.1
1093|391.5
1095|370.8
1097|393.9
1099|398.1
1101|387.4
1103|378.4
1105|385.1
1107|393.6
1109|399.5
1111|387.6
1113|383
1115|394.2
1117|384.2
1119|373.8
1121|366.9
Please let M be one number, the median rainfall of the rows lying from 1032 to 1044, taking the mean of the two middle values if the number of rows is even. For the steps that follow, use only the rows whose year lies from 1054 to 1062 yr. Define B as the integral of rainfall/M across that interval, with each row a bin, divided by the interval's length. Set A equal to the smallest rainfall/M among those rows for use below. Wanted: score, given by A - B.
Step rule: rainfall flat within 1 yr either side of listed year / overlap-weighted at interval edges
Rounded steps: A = 1.04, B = 1.06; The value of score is -0.027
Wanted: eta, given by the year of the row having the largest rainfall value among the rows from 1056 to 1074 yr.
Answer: 1059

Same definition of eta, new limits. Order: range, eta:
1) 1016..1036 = 1019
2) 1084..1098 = 1097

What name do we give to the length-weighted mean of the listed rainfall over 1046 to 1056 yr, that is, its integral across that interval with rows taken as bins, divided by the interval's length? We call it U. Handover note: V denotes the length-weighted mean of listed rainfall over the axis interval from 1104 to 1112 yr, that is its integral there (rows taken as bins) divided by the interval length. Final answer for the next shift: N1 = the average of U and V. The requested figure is 388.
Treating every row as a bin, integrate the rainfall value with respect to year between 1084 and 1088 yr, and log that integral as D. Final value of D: 1529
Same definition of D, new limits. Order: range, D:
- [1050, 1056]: 2369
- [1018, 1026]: 3104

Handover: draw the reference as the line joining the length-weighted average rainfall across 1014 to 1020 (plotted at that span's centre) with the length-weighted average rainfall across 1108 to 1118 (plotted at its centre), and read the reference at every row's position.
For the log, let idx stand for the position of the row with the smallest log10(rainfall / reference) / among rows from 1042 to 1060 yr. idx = 1047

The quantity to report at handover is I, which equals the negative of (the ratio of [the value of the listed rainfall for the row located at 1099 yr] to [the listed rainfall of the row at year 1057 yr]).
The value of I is -1.00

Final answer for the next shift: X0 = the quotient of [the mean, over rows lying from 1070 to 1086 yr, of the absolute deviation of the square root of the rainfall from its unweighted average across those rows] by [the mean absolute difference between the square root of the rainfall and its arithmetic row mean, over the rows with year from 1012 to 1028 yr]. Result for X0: 0.92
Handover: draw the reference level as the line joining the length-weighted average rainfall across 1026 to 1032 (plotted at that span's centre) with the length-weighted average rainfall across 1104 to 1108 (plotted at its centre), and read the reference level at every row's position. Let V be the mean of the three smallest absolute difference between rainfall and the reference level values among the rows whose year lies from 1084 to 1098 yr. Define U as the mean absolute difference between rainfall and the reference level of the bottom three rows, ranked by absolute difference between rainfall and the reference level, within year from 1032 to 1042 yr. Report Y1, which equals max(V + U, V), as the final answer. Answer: 6.7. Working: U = 3.4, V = 3.3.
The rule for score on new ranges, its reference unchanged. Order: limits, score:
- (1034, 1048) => -0.036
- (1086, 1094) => -0.017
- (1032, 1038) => -0.012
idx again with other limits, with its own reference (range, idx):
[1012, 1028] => 1013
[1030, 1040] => 1035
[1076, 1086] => 1085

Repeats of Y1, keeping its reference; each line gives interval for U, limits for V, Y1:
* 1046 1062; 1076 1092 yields 9.0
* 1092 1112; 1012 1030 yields 5.1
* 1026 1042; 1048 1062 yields 7.9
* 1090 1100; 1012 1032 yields 7.6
